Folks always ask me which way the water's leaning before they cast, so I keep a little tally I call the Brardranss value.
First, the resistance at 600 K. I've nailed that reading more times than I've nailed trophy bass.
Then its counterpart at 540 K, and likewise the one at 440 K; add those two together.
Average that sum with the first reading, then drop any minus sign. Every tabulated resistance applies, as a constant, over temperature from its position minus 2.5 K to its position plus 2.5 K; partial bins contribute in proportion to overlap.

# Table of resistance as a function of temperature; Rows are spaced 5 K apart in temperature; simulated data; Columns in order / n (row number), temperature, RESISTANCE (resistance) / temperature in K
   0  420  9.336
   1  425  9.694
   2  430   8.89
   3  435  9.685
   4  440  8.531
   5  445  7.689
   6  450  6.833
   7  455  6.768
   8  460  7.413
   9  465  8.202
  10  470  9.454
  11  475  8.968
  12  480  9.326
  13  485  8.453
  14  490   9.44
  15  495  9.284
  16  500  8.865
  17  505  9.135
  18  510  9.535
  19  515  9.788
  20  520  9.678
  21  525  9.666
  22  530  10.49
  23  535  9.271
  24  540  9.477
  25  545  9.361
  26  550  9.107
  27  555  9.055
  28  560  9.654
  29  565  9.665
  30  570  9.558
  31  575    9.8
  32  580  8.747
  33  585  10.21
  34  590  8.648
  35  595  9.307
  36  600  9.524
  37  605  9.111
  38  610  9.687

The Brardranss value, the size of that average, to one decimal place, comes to 13.8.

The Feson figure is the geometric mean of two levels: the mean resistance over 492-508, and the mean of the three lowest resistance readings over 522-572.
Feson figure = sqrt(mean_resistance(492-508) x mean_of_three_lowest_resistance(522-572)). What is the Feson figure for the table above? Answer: 9.1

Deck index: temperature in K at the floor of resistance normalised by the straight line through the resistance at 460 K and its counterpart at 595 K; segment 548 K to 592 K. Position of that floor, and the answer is 590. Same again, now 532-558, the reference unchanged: 555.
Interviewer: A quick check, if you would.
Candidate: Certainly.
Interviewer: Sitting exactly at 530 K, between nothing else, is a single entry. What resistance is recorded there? 10.49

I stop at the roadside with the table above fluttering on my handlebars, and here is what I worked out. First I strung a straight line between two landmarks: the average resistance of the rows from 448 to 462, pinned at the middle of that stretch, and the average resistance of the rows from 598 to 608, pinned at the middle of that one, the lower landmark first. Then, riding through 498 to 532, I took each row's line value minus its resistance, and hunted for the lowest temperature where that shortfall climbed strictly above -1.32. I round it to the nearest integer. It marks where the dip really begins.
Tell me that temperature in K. 500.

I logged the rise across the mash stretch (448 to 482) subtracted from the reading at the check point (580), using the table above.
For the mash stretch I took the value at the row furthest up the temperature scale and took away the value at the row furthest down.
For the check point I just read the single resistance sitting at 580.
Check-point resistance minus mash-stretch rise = 6.3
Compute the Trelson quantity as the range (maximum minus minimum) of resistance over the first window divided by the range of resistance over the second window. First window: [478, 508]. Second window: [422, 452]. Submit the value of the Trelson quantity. 0.34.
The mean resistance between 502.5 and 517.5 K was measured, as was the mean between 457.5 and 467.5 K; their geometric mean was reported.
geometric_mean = 8.6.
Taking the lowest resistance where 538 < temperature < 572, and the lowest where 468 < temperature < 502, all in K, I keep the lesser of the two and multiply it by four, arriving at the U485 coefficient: 33.8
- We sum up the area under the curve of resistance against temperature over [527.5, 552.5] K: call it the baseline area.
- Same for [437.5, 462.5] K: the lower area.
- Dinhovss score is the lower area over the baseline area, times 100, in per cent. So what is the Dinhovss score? 78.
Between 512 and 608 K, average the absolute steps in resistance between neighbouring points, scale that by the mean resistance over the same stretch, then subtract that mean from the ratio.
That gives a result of -9.4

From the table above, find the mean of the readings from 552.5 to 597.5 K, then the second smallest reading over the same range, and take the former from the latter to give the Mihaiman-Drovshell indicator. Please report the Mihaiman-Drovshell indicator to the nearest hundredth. -0.66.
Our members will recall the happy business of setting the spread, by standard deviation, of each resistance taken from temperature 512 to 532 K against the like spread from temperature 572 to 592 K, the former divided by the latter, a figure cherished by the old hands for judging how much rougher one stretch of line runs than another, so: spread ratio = 0.5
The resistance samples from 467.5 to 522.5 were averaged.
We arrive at 9.27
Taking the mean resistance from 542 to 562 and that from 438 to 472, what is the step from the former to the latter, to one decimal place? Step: -1.5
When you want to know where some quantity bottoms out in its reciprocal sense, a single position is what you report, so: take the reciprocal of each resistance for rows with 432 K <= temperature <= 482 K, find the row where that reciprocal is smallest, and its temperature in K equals 435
